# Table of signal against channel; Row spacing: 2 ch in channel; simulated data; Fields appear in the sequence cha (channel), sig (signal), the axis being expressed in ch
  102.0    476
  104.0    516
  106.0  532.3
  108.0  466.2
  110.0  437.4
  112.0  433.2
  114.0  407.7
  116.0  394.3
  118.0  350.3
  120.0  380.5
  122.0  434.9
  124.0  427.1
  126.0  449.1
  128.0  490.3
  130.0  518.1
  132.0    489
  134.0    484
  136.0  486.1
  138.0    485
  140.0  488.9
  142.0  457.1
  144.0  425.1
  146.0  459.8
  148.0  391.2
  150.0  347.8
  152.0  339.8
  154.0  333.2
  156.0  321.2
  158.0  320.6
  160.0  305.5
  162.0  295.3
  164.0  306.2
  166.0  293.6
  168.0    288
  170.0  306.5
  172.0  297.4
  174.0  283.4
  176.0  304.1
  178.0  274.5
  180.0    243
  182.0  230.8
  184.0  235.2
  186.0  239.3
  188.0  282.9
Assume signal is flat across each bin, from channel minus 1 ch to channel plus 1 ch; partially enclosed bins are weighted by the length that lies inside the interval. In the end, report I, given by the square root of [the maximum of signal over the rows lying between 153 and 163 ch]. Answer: 18.3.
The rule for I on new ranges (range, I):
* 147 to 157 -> 19.8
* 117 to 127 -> 21.2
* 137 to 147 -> 22.1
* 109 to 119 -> 20.9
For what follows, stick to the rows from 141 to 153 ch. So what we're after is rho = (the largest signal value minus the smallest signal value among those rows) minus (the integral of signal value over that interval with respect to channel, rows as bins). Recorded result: -4722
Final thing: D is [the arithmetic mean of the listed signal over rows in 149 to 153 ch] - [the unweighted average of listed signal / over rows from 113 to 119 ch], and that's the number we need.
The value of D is -40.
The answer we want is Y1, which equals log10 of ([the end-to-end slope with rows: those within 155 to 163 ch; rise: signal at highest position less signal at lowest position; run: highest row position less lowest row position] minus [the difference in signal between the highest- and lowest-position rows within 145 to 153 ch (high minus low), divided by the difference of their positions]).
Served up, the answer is 1.20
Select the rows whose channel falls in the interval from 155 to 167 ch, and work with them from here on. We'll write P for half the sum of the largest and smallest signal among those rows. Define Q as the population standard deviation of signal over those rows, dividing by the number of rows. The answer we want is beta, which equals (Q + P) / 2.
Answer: 159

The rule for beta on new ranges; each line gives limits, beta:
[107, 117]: 228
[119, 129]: 235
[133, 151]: 233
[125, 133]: 254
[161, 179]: 150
